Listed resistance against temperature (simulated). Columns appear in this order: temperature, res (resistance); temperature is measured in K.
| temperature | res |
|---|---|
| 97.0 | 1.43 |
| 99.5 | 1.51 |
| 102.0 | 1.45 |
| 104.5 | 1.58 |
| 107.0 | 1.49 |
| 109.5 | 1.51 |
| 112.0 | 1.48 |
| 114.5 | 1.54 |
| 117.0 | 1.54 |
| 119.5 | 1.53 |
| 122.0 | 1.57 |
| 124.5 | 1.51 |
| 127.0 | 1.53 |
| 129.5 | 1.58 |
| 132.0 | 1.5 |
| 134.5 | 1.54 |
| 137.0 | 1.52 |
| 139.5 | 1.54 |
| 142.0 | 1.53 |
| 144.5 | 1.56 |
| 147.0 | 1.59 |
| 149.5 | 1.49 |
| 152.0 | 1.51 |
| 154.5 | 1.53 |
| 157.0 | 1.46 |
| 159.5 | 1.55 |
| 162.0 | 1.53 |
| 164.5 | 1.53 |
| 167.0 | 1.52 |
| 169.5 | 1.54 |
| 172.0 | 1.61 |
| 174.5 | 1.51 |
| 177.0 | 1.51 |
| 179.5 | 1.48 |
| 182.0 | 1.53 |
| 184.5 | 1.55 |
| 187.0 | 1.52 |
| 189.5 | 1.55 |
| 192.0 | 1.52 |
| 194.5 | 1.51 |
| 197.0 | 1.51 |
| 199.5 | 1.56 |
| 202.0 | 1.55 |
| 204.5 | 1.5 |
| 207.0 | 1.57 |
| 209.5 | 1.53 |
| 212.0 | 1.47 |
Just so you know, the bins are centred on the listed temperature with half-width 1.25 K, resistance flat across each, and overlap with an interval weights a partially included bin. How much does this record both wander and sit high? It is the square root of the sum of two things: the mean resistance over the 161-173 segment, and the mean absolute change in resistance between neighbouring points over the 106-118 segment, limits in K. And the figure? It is 1.25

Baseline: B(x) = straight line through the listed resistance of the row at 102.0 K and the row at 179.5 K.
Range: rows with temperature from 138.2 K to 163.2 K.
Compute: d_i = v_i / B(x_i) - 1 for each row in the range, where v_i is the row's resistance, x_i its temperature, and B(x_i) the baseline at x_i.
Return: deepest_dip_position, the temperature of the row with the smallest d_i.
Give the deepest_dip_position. 157.0 K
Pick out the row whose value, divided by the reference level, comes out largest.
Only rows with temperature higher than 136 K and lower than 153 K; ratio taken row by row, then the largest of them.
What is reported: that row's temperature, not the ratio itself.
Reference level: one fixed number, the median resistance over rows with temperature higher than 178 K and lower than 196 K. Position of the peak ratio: 147.0 K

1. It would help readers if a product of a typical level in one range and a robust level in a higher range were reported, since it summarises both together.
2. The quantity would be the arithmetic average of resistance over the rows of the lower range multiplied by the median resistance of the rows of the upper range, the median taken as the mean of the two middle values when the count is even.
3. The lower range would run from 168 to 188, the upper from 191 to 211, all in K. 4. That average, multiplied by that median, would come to 2.34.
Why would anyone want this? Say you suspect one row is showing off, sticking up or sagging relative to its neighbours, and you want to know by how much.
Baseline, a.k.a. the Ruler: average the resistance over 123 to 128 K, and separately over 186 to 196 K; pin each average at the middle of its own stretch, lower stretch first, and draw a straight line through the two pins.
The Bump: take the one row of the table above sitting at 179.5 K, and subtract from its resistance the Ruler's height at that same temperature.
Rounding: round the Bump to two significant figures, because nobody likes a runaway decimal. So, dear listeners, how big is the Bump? -0.044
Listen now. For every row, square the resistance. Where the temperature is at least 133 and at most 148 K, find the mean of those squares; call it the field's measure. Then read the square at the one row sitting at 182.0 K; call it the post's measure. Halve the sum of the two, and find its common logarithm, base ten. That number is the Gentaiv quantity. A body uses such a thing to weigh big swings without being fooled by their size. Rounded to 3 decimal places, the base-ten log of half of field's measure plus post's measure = 0.374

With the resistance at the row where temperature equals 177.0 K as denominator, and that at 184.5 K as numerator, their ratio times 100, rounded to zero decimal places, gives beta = 103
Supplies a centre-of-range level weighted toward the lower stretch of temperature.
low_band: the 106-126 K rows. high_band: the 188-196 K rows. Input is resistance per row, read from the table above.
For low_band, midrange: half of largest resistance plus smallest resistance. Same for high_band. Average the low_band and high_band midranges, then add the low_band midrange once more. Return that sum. 3.05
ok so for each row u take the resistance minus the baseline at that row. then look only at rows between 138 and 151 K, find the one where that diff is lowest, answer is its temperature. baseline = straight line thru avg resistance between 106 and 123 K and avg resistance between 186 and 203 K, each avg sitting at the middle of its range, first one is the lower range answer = 149.5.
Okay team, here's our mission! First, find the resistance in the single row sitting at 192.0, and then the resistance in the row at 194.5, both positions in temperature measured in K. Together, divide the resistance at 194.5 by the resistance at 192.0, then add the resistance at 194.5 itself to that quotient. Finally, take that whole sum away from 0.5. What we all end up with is -2.00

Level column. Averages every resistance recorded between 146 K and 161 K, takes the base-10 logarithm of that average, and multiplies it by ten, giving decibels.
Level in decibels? 1.82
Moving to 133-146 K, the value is 1.87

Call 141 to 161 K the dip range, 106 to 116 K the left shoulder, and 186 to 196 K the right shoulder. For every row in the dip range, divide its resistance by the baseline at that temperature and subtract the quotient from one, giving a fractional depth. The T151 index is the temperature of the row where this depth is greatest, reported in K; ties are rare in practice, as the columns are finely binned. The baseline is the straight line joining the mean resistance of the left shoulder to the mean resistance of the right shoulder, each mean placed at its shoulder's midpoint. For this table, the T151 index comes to 157.0 K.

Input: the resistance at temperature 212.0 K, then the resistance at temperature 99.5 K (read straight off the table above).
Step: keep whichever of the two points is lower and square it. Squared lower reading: 2.16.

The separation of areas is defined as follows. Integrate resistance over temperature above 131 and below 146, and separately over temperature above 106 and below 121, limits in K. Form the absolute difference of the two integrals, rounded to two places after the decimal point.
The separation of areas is 0.25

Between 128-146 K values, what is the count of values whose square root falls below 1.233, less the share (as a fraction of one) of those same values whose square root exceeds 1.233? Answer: 1.3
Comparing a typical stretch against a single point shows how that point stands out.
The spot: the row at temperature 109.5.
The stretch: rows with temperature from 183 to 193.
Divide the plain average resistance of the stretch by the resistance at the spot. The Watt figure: 1.017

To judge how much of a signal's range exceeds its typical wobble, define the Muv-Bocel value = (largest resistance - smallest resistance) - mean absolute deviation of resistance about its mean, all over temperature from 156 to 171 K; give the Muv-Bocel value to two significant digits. 0.069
